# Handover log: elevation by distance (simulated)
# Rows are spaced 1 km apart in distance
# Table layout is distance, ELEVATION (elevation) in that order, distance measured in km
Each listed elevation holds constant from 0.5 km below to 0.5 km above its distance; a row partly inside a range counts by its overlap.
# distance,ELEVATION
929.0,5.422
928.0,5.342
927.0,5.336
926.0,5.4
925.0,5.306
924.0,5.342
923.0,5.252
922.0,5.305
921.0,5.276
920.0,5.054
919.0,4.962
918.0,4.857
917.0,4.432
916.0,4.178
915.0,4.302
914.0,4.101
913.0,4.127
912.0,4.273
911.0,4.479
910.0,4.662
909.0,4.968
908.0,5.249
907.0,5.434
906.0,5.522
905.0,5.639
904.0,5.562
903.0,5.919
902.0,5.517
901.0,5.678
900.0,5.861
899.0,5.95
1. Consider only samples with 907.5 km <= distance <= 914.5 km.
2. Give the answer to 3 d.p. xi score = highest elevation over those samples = 5.249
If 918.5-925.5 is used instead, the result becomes 5.342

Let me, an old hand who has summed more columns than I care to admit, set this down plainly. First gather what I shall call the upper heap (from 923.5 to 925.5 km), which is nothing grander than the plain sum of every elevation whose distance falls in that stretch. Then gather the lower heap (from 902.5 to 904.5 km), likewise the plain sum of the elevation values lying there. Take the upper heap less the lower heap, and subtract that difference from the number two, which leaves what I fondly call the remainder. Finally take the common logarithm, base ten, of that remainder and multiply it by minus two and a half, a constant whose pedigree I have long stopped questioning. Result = -1.1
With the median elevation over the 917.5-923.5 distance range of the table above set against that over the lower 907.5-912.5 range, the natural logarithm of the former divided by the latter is 0.10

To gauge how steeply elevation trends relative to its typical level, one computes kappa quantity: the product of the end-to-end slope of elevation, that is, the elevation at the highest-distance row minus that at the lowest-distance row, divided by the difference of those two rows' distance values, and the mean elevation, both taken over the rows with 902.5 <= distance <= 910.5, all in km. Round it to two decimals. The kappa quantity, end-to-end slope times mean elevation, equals -0.96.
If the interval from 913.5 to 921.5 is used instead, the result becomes 0.78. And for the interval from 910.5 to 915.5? -0.19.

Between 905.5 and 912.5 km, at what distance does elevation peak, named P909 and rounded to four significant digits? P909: 906.0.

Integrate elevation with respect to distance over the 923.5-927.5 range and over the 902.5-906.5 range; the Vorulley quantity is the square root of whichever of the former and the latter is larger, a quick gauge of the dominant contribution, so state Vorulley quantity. 4.76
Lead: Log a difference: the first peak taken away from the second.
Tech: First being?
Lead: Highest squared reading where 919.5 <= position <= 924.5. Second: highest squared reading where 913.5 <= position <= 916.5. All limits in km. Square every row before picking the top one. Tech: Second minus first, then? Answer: -10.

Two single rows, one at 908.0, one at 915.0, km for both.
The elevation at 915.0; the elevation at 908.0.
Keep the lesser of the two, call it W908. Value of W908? 4.30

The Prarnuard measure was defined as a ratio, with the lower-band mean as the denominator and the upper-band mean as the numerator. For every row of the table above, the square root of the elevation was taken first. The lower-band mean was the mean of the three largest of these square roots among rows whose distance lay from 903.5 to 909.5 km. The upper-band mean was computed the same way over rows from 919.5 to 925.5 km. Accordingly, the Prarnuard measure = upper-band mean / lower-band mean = 0.98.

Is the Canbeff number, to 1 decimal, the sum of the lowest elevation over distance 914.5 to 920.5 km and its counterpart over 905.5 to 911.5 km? 8.7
